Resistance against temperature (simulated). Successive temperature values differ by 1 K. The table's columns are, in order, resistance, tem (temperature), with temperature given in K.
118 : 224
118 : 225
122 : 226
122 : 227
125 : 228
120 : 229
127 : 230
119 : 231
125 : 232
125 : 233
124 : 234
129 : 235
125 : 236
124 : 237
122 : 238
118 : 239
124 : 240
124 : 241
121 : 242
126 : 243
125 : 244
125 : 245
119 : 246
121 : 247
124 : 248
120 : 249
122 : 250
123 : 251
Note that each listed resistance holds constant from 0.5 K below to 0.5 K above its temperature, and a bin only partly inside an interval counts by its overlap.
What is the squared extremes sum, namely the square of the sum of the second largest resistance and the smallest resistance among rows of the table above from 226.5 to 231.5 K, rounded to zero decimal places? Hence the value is 59536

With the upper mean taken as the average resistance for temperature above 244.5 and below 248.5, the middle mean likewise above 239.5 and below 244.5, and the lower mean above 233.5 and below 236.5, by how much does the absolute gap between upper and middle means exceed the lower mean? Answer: -124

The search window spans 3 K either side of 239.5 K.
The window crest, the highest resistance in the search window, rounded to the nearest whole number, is 124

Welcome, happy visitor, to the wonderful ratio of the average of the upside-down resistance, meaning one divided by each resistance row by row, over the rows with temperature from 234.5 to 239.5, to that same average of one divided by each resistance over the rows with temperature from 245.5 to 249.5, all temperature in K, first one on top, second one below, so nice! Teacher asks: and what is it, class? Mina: 0.98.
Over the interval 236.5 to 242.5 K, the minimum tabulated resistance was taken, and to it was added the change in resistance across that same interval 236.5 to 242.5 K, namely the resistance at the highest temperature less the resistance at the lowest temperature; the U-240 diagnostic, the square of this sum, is 13225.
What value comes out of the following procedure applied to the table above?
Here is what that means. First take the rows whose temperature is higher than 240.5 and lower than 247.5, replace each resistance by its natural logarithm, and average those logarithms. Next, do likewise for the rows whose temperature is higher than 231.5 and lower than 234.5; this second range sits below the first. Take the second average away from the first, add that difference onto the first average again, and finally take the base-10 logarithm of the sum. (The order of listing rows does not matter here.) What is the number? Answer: 0.6811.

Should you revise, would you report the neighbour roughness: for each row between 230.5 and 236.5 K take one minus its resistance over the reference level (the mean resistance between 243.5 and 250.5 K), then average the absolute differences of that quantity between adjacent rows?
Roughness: 0.0262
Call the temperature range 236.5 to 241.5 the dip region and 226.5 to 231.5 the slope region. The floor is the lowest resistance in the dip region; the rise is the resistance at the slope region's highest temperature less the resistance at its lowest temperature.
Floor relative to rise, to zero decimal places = -39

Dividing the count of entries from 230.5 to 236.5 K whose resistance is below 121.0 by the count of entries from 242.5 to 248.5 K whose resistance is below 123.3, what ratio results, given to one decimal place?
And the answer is 0.5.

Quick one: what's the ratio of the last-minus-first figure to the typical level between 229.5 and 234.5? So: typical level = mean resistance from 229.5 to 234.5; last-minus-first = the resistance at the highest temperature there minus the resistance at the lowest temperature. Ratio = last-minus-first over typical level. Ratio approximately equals -0.02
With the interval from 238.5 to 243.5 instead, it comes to 0.07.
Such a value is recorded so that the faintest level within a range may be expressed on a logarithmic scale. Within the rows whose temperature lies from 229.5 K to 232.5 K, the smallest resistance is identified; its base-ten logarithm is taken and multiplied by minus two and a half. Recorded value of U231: -5.19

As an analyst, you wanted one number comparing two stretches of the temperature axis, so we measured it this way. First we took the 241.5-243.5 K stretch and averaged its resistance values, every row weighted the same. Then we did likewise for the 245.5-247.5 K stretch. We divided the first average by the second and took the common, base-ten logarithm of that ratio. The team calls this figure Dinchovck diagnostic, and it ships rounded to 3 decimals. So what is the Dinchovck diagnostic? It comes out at 0.012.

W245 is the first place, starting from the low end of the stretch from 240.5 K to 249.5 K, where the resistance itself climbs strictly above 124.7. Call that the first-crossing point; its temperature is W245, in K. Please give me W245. 243 K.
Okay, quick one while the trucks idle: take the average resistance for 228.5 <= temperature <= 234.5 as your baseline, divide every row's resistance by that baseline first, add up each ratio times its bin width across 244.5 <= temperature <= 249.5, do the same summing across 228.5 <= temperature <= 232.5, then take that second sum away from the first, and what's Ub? 1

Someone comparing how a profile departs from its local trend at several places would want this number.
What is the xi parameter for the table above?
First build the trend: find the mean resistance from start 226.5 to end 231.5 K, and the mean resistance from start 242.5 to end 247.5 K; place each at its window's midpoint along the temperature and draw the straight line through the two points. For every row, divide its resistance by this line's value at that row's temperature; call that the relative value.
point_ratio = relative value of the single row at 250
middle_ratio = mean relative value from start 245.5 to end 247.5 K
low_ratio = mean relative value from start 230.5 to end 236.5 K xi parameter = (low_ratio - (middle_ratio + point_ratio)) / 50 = -0.0190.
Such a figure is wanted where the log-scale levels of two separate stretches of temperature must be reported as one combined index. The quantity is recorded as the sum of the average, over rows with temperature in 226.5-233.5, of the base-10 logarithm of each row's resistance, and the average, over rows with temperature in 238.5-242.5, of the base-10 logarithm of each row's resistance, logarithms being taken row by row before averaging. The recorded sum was 4.18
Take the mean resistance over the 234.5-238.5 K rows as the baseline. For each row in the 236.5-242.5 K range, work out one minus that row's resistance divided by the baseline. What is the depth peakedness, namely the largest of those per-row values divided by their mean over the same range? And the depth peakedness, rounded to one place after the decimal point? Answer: 2.5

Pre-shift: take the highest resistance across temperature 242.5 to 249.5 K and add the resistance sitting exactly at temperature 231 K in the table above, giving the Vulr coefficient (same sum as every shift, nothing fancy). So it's 245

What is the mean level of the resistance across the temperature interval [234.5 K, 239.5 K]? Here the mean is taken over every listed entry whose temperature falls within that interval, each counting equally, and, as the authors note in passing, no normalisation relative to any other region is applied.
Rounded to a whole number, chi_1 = 124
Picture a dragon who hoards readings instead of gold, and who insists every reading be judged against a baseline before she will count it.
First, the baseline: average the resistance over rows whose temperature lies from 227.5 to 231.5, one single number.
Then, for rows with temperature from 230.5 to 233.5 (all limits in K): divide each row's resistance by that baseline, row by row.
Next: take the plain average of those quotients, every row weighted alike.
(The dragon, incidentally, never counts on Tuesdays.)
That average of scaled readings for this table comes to 1.00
